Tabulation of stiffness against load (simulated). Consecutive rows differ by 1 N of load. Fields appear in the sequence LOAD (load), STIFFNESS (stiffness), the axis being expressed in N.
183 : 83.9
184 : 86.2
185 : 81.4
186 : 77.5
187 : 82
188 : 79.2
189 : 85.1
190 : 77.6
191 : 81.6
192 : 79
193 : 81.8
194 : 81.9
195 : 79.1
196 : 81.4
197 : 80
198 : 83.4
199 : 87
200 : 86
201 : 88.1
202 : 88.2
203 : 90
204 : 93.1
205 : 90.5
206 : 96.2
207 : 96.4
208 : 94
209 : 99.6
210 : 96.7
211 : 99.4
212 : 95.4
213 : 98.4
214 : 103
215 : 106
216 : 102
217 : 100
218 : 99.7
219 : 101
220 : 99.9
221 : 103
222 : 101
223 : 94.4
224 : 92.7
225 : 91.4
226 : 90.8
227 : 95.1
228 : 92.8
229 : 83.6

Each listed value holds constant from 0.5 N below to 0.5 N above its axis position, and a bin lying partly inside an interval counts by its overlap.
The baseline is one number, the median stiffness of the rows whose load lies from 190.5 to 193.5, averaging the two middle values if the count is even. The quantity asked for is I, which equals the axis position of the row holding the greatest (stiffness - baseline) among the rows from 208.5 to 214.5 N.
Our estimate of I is 214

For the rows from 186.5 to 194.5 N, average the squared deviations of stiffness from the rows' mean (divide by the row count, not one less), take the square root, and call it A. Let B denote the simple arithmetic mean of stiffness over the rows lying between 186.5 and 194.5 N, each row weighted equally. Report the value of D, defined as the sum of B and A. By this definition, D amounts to 83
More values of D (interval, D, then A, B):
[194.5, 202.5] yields 88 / 3.4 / 84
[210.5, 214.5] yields 102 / 2.7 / 99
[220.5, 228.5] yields 99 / 4.2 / 95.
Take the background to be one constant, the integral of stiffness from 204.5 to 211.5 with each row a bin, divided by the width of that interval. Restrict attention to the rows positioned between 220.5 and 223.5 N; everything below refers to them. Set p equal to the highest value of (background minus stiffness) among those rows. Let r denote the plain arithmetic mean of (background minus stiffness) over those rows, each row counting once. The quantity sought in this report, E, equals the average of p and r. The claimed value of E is -1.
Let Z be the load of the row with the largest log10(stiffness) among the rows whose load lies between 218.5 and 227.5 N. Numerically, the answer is 221 N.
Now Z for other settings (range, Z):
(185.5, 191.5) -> 189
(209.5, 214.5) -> 214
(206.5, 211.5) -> 209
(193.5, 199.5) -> 199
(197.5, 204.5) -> 204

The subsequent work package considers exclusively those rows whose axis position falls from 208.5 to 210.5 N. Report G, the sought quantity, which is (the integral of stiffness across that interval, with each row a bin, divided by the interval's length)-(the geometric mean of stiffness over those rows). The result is 0.011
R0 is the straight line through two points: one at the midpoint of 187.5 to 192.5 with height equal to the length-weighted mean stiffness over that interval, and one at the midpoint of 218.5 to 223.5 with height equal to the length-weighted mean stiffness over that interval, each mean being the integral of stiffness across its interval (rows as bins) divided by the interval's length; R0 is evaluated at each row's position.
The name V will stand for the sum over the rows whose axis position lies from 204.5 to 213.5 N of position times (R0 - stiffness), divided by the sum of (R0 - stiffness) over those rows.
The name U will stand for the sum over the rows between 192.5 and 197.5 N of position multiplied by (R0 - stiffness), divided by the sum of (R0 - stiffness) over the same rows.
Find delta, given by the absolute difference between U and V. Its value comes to 13.3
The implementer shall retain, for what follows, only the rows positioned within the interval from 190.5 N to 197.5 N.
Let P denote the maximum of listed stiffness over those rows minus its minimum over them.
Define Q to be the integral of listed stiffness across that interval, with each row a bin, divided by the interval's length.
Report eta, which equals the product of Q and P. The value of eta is 234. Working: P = 2.9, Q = 81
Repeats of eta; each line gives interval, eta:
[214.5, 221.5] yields 640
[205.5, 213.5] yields 543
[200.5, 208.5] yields 764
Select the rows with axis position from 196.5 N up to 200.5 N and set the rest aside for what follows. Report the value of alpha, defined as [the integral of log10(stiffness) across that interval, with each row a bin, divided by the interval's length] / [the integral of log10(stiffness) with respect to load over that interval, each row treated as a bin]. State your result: 0.25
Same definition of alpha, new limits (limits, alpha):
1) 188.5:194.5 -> 0.17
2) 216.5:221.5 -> 0.20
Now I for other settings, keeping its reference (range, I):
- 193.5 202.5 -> 202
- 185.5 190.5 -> 189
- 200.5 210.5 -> 209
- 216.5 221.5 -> 221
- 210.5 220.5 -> 215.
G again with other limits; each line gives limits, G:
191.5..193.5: 0.012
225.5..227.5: 0.025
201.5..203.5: 0.005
